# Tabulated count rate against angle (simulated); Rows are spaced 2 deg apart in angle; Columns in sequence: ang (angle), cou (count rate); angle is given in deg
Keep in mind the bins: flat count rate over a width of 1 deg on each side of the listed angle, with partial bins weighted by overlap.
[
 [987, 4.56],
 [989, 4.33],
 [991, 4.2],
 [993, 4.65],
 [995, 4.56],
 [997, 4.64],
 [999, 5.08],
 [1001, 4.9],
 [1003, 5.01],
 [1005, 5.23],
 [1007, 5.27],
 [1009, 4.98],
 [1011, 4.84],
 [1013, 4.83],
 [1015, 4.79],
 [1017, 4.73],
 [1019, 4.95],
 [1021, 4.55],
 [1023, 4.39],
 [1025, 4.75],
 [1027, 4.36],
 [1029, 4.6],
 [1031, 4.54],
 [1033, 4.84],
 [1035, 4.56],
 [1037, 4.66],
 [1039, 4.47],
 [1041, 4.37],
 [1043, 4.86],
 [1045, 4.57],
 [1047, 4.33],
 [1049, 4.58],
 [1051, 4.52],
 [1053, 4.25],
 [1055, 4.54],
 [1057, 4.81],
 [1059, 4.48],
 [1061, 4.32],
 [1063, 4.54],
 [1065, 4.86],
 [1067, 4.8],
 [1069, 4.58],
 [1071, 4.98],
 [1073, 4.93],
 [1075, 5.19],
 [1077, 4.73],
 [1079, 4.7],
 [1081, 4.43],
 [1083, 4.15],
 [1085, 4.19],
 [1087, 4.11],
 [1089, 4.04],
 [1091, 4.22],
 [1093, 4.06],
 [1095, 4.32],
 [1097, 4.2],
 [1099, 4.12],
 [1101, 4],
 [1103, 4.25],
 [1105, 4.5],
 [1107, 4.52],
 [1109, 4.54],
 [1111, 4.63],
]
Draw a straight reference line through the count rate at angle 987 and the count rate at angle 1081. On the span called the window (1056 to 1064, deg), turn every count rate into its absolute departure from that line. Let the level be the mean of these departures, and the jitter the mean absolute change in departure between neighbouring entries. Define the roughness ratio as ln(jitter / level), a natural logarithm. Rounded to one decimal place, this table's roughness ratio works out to 0.1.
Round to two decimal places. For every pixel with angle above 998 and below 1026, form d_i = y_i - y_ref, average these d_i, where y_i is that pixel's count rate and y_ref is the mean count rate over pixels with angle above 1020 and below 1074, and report 0.28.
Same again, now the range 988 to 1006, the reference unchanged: 0.14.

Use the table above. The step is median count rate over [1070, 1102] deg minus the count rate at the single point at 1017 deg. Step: -0.5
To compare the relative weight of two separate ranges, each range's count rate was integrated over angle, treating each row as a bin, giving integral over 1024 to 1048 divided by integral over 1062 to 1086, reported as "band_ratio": 0.98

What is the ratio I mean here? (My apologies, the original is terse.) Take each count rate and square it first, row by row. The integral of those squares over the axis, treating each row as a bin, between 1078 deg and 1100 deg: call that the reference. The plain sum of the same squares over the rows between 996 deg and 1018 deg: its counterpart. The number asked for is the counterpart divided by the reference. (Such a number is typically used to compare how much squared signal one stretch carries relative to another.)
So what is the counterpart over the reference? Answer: 0.680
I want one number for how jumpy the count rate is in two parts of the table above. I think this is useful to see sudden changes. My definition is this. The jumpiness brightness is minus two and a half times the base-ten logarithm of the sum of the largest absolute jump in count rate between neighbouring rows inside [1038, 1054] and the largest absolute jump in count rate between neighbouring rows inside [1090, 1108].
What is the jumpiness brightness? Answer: 0.31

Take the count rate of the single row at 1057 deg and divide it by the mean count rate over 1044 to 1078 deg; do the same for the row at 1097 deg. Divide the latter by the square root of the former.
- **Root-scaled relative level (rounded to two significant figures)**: 0.89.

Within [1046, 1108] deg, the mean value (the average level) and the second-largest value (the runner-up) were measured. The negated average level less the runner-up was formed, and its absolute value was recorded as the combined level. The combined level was 9.4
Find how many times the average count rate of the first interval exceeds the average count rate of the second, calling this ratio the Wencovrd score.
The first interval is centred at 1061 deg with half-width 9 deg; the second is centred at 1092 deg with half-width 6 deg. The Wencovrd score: 1.10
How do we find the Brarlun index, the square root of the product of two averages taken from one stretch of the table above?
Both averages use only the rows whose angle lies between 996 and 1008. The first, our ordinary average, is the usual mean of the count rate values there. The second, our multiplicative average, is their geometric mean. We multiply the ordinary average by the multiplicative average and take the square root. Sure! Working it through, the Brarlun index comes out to 5.0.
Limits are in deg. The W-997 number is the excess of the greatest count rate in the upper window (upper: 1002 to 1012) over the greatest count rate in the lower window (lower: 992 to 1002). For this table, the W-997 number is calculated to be 0.19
